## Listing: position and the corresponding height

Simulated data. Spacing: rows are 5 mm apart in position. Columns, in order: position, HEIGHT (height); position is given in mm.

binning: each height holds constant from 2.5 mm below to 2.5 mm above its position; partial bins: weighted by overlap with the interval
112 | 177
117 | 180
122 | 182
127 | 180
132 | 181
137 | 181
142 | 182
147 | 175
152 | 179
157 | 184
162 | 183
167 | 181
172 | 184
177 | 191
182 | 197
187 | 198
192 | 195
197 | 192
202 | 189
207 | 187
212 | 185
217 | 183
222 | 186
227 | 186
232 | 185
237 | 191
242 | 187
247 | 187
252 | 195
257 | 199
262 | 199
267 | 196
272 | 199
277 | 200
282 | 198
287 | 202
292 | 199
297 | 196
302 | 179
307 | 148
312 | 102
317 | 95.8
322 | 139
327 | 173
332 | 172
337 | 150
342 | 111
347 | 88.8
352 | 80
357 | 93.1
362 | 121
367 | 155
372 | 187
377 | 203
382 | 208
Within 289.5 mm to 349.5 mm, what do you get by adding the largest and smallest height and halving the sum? 144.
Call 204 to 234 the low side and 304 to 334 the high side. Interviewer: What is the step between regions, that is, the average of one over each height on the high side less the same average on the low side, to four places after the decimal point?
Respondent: 0.0022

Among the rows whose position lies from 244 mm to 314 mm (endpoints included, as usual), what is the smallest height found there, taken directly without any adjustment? 102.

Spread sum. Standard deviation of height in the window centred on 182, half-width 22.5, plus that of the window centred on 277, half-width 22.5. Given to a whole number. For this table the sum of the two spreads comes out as 8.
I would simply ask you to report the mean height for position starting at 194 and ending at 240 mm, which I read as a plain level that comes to 187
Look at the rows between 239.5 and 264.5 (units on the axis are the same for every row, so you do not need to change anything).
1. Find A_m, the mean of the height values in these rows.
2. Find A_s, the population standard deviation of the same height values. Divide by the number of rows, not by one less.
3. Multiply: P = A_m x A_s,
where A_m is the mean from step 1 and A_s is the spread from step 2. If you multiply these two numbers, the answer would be 1049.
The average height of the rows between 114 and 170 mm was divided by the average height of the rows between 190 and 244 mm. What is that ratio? 1.0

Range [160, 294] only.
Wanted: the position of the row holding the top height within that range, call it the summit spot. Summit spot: 287 mm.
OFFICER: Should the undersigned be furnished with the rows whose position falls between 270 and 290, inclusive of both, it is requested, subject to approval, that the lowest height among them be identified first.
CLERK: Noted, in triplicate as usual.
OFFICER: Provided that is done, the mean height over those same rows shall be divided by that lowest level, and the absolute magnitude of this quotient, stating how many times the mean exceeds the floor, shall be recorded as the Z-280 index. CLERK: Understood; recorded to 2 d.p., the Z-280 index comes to 1.01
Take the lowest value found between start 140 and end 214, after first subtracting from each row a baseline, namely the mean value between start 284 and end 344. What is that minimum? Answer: 19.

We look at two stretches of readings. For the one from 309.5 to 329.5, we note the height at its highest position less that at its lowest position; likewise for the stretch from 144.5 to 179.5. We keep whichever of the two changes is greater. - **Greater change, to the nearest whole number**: 71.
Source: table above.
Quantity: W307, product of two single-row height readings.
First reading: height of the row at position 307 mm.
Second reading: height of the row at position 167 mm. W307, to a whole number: 26788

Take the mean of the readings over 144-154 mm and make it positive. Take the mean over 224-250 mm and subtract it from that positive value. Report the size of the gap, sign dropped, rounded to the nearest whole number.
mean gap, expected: 10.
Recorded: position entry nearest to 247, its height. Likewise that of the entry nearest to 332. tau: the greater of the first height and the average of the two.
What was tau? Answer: 187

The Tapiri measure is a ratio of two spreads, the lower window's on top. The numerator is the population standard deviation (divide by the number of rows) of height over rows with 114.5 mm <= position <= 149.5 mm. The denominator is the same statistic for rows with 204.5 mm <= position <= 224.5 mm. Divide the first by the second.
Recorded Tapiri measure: 1.5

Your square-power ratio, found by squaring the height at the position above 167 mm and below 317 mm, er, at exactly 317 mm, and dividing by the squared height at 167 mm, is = 0.28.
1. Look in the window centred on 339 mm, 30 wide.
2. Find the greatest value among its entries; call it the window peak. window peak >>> 173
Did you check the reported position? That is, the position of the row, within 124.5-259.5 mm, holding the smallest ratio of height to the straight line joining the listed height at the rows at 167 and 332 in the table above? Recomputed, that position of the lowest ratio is 147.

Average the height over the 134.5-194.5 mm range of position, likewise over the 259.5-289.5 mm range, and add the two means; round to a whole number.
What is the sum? 385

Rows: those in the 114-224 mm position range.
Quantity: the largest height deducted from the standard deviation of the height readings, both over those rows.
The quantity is -192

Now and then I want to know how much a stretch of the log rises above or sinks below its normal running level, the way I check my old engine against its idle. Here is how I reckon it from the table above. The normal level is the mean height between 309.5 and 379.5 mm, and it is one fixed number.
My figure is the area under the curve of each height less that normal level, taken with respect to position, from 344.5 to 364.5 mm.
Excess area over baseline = -758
